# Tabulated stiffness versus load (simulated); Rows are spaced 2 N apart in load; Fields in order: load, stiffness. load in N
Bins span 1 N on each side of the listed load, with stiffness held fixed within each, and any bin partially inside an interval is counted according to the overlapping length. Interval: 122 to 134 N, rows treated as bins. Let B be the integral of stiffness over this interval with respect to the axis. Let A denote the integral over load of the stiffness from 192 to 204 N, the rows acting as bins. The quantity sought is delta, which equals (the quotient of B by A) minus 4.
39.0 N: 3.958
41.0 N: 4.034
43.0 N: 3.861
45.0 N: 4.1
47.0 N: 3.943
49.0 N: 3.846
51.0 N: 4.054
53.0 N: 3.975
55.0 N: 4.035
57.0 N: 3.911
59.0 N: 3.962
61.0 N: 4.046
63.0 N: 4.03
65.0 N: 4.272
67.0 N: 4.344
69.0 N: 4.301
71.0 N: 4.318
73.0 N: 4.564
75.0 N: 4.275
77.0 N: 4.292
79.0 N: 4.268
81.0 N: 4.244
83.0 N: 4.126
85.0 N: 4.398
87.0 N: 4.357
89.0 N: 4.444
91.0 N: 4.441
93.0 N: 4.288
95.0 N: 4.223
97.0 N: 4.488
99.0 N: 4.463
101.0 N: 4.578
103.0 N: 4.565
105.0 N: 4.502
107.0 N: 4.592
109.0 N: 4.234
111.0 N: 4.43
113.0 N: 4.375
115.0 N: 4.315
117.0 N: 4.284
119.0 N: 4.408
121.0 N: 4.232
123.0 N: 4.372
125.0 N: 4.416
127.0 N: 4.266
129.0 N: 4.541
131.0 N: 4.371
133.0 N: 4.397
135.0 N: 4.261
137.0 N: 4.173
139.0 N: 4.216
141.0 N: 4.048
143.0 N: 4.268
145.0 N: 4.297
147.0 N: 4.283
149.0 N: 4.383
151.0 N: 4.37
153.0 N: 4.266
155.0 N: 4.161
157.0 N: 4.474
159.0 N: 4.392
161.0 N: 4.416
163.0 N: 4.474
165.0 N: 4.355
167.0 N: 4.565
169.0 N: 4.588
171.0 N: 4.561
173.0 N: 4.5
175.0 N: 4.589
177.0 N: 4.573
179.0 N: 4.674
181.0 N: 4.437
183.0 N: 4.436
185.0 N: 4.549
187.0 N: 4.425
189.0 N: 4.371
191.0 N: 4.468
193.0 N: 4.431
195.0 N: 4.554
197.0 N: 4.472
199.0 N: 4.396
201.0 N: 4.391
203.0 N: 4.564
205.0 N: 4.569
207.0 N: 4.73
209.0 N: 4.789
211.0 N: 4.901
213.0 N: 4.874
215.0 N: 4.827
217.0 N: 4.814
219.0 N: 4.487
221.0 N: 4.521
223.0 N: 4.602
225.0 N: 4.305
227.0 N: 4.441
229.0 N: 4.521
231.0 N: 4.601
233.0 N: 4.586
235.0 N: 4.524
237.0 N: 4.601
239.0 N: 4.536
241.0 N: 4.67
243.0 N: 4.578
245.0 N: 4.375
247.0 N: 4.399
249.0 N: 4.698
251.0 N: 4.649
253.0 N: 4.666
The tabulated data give -3.02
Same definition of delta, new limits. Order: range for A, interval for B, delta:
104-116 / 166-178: -2.96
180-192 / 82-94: -3.02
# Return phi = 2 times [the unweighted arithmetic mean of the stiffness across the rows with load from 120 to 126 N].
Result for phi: 8.7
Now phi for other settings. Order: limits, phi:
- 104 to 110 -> 8.9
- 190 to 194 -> 8.9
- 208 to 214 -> 9.7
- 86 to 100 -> 8.8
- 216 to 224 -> 9.2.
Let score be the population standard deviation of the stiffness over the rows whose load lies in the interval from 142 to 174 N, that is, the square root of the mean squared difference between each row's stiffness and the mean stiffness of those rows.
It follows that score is 0.120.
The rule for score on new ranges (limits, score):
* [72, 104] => 0.133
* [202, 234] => 0.165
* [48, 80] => 0.192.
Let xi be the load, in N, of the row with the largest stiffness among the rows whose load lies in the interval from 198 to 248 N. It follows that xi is 211.0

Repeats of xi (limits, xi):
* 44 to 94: 73.0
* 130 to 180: 179.0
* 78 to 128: 107.0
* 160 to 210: 209.0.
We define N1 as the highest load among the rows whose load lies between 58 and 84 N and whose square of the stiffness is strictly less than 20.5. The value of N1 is 83.0 N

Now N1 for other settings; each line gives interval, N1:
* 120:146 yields 145.0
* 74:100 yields 99.0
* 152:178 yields 173.0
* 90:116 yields 115.0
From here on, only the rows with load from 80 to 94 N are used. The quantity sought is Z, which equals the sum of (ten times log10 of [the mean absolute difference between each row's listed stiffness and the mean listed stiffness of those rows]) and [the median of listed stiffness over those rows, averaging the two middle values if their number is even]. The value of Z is -5.9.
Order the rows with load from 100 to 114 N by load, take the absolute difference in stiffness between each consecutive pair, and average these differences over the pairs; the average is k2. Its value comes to 0.129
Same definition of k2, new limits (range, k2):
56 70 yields 0.085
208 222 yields 0.093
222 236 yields 0.112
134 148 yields 0.094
